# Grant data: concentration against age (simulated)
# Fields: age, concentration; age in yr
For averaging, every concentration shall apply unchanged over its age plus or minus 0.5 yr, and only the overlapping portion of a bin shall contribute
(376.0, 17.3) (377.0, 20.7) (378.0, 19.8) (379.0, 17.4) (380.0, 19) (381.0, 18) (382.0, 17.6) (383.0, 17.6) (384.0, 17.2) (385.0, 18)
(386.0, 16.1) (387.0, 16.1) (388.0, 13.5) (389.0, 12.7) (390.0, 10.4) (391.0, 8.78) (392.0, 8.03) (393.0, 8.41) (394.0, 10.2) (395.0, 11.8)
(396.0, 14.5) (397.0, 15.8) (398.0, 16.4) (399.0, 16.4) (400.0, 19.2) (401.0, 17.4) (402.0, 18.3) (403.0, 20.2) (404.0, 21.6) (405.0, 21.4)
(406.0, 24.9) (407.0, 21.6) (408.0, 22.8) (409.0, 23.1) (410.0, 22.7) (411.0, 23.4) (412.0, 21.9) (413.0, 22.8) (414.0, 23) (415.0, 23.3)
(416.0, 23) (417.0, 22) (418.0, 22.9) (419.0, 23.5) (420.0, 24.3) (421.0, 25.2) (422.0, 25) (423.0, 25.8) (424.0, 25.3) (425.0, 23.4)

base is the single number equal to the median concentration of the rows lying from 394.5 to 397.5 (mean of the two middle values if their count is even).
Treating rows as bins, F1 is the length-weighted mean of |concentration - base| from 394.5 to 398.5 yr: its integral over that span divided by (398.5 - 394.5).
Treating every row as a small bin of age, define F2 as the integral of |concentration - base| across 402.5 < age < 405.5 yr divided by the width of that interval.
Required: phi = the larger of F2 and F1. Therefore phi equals 6.6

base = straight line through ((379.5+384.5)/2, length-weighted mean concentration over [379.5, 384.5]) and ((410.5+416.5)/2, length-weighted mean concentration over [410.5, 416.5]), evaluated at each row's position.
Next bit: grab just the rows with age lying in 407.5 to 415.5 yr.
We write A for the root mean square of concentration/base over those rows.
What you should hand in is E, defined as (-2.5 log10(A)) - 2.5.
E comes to -2.51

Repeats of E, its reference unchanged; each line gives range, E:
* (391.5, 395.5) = -1.73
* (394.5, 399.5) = -2.18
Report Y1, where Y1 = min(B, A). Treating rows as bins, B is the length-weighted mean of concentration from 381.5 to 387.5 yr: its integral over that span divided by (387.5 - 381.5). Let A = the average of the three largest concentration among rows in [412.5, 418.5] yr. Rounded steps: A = 23.1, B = 17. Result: 17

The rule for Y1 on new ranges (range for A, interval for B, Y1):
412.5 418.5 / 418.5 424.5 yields 23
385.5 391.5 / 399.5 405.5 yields 15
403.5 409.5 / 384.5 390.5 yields 14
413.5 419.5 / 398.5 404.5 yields 19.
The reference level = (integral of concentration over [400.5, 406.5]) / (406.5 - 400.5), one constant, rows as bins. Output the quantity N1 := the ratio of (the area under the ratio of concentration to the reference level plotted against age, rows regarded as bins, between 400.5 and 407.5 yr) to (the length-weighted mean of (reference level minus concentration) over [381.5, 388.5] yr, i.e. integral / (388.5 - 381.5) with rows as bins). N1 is 1.7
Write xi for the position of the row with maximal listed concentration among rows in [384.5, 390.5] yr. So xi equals 385.0 yr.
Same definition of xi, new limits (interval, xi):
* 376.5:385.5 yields 377.0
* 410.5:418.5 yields 411.0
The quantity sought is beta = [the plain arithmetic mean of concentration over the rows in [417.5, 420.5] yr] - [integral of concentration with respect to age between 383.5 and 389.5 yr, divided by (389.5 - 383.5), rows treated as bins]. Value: 8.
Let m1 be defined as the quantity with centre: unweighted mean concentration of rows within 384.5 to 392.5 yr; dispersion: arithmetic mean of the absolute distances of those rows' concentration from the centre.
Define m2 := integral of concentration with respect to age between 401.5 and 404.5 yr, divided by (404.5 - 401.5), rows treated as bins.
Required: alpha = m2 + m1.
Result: 23.0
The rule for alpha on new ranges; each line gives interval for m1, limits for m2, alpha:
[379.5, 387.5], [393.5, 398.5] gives 14.5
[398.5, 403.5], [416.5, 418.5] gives 23.6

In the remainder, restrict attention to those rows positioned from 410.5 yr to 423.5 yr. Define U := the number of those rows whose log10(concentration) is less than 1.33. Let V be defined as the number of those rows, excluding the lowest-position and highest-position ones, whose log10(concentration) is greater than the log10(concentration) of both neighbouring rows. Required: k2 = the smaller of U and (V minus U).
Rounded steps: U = 0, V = 2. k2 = 0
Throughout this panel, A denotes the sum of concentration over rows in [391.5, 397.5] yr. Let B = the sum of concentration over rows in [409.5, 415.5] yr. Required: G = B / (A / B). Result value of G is 273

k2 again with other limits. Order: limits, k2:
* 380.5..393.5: -12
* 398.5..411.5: -1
